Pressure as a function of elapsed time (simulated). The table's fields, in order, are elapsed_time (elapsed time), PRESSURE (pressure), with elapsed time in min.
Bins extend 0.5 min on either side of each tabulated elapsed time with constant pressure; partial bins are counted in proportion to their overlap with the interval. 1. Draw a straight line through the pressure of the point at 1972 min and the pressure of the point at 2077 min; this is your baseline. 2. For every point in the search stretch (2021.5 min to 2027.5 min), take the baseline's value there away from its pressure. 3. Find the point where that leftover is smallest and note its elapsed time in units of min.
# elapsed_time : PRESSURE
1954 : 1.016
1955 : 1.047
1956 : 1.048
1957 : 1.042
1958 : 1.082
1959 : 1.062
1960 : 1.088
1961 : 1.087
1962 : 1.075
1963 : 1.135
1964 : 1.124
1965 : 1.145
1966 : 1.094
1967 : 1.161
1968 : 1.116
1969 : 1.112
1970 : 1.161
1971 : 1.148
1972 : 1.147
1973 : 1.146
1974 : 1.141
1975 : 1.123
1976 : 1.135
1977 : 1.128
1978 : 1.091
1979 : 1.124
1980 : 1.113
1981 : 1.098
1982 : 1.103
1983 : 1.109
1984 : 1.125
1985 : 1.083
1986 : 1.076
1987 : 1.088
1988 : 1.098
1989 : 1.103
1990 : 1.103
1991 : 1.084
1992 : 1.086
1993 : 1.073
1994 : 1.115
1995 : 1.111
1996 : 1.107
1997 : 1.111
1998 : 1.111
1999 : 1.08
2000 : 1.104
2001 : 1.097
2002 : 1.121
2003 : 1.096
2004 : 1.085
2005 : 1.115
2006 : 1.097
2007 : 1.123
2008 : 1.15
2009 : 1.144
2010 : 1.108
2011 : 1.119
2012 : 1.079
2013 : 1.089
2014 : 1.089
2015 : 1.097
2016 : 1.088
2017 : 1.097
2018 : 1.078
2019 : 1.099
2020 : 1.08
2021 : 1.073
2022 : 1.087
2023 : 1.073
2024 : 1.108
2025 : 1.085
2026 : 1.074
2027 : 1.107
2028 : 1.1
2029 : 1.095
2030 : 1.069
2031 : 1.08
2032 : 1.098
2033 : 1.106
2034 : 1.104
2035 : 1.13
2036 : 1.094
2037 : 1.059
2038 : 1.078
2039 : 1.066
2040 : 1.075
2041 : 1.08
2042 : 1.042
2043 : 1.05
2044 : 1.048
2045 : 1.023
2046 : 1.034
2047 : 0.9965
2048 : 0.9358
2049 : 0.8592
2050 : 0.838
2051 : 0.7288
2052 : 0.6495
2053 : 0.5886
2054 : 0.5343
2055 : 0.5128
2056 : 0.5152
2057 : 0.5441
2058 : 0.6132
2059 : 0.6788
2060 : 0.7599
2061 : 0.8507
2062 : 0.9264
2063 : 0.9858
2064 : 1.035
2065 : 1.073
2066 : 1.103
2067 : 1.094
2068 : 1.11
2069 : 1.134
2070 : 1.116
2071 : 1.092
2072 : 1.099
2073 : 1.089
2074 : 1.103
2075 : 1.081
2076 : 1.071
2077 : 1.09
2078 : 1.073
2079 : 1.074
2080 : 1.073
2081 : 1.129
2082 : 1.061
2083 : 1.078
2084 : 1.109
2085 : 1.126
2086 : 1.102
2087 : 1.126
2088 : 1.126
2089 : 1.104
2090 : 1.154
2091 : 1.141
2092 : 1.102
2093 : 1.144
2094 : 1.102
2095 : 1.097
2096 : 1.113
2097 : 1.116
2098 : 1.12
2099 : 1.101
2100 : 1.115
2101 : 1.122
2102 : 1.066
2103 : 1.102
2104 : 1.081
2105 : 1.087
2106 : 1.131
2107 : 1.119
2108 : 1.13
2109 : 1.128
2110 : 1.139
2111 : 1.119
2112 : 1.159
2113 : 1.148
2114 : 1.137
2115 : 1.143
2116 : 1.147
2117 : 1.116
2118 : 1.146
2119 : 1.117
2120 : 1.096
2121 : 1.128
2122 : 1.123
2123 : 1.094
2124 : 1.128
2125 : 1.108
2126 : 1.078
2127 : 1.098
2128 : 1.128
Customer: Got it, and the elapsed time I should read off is 2023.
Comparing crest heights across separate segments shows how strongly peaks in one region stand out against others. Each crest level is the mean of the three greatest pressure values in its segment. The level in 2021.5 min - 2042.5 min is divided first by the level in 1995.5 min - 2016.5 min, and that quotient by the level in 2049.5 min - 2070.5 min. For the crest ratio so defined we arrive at 0.874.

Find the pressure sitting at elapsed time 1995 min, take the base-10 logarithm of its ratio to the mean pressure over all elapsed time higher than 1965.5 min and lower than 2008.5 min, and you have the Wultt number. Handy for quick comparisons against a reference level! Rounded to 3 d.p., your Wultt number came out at 0.000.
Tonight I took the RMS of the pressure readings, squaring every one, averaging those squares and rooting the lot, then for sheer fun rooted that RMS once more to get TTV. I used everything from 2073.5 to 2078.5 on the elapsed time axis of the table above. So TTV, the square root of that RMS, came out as 1.04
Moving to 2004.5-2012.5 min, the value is 1.06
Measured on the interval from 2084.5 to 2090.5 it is 1.06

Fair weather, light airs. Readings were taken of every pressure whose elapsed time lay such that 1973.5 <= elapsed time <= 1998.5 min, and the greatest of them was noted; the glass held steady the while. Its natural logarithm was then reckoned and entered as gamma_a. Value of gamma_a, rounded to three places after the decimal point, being 0.132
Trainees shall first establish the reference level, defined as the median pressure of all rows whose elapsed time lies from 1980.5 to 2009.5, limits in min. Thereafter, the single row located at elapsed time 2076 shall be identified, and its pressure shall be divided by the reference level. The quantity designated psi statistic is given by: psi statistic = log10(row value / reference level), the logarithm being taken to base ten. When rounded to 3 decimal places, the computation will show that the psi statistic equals -0.013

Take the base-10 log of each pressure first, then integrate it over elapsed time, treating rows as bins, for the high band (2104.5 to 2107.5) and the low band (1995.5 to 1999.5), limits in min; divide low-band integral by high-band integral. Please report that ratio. 1.2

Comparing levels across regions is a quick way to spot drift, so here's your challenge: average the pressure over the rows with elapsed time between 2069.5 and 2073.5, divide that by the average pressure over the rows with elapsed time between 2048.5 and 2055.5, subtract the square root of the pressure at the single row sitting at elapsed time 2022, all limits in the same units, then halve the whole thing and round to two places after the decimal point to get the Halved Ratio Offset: 0.30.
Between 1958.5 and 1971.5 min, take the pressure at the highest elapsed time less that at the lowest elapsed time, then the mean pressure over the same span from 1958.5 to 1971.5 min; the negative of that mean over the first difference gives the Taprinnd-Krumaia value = -13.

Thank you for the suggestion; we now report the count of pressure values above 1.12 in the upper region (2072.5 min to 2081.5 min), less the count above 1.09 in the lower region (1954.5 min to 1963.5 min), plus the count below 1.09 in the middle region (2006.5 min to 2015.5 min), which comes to 3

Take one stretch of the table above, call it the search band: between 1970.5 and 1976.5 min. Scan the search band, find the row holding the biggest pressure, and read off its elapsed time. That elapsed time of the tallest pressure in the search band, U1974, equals 1971 min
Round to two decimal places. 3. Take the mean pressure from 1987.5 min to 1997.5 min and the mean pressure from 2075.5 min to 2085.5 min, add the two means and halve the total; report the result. 1.09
